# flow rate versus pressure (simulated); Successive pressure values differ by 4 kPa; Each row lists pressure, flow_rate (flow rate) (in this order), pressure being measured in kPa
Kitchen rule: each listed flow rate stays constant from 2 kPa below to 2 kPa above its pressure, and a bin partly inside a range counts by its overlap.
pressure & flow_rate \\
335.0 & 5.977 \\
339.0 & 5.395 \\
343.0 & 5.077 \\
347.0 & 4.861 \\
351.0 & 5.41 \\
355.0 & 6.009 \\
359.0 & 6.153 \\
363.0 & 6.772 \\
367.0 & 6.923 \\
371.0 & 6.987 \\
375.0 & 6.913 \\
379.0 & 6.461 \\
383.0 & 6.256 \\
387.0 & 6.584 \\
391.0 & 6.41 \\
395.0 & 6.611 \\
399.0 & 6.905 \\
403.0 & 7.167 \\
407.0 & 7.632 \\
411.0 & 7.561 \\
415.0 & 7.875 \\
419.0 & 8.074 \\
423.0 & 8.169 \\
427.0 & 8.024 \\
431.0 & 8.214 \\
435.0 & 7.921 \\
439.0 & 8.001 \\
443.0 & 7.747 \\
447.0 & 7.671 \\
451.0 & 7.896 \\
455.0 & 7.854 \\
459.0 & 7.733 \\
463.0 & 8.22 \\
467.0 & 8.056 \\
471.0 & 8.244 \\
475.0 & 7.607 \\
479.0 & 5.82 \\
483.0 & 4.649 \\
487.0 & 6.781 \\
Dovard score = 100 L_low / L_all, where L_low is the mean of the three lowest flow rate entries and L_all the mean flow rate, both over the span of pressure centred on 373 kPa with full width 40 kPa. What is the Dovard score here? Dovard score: 93.8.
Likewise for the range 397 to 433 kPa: 93.2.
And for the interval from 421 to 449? 97.7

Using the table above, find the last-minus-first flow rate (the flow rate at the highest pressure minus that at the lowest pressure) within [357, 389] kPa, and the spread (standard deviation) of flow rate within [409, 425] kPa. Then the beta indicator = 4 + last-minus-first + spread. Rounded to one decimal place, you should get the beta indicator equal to 4.7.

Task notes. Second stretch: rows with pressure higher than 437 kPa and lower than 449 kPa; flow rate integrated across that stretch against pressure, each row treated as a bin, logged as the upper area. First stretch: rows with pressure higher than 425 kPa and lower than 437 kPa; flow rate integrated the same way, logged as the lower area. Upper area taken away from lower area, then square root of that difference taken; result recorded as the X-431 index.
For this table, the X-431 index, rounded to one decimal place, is 1.7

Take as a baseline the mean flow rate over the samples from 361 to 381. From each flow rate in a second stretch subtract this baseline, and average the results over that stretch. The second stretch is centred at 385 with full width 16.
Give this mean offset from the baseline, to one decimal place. -0.4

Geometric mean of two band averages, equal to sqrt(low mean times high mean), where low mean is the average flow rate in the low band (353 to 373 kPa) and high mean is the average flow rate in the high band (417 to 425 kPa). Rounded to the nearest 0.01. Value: 7.30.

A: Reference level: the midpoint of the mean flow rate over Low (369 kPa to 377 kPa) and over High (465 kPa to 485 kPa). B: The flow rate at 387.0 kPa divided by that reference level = 0.95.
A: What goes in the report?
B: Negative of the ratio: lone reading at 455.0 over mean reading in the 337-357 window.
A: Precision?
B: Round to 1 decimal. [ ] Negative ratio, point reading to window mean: -1.5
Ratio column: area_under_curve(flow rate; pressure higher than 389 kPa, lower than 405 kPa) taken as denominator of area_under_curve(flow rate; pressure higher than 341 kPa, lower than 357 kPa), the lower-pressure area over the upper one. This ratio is 0.79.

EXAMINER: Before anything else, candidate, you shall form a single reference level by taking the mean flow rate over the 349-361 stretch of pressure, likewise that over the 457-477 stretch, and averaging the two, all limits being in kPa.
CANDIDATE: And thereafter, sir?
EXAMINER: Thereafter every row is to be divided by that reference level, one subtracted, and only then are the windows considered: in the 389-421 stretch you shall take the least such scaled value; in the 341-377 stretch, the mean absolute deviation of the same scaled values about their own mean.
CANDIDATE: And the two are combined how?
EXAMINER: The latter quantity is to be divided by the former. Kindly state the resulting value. -1.4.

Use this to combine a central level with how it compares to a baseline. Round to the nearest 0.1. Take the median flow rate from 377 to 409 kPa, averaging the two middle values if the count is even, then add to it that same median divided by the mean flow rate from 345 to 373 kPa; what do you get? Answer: 7.7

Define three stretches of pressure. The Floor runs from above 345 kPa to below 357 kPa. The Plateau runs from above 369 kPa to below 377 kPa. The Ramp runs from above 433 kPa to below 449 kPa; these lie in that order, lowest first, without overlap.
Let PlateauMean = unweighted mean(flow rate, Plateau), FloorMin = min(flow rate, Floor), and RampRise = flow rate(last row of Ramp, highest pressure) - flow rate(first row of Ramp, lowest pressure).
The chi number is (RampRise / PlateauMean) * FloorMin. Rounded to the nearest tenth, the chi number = -0.2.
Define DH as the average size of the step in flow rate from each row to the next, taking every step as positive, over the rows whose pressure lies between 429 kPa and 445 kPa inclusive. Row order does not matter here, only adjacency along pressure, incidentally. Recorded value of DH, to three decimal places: 0.209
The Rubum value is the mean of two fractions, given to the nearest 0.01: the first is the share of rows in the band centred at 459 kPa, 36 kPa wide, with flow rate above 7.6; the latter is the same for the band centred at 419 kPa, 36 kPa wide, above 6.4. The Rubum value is 1.00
